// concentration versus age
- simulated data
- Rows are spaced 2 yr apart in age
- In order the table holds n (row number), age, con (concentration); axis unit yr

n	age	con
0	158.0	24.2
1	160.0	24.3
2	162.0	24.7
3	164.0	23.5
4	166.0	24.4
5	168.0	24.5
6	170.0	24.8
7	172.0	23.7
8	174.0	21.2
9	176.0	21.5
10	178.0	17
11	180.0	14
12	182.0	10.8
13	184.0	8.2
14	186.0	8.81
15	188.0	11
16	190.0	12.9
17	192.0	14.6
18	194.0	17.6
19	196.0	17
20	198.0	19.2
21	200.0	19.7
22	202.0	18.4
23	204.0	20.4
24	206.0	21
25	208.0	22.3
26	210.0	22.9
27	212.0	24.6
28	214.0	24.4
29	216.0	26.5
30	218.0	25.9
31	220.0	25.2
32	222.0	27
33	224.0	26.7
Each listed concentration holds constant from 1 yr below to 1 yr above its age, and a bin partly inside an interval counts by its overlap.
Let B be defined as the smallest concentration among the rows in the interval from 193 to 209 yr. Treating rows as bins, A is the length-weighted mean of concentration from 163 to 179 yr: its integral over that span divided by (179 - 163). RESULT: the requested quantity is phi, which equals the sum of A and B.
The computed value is 40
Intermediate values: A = 23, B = 17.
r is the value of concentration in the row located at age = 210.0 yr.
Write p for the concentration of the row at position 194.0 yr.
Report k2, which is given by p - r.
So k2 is -5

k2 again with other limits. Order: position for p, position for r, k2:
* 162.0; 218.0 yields -1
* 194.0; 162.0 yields -7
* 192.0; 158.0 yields -10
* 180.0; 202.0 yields -4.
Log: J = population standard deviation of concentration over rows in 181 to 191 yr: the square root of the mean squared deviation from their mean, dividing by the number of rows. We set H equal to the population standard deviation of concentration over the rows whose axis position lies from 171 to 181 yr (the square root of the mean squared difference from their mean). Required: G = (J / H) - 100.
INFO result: -99.5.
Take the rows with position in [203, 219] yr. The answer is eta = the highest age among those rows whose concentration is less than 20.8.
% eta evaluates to 204.0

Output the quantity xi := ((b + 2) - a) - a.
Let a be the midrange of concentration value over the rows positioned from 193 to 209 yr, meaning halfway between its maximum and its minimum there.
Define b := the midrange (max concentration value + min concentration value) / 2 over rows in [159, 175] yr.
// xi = -14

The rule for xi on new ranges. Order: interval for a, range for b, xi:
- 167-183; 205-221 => -10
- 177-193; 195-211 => -3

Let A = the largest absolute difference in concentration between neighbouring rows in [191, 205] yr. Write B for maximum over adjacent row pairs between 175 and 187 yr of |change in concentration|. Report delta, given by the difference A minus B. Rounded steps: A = 3.0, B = 4.50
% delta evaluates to -1.5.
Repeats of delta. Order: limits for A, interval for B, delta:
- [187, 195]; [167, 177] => 0.5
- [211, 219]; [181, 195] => -0.9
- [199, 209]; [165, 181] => -2.5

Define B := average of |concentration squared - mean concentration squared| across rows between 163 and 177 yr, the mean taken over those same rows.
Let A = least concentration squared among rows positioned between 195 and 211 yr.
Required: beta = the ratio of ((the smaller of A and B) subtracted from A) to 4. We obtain 59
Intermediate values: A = 289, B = 53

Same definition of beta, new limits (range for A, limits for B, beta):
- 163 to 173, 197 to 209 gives 127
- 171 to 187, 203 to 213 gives 3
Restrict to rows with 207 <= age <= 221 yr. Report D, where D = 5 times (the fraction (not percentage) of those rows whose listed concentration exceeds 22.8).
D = 4.3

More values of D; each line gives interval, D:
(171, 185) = 0.7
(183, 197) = 0.0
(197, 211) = 0.7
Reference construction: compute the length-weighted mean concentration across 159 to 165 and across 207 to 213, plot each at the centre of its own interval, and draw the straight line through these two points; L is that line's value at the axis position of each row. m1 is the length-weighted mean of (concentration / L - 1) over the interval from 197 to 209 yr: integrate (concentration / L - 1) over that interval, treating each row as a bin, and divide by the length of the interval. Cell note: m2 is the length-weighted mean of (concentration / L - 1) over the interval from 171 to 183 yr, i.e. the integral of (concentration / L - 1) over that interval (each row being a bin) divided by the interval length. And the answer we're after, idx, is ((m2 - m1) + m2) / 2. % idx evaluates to -0.18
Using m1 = -0.14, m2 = -0.25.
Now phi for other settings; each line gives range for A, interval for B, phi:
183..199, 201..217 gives 32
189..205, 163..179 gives 34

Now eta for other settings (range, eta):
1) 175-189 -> 188.0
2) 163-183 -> 182.0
